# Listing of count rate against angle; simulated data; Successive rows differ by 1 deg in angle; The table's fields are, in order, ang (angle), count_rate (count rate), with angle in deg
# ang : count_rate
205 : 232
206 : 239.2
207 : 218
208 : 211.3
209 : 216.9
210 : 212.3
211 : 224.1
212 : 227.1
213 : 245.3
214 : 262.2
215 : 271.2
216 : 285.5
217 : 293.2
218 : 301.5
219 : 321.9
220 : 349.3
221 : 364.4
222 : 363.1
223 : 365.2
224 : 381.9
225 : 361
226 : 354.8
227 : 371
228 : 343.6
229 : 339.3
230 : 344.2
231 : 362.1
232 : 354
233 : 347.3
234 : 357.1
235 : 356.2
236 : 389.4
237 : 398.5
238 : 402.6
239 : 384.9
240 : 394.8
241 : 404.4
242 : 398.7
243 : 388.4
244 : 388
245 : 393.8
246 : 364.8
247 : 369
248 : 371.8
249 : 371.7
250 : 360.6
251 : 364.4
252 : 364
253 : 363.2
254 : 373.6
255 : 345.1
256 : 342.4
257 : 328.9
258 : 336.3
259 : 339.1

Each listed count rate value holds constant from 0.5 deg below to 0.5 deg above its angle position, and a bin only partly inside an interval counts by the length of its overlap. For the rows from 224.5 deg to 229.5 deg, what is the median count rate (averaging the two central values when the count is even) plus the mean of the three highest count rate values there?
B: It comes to 717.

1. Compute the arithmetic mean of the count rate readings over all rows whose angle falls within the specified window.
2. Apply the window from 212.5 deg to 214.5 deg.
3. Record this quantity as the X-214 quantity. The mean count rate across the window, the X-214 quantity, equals 254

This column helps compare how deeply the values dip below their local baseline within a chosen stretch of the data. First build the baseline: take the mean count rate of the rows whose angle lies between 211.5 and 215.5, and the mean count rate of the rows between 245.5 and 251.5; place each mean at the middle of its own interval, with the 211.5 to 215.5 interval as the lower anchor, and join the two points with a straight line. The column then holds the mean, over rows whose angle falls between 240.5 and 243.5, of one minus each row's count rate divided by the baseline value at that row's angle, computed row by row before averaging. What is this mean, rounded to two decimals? -0.15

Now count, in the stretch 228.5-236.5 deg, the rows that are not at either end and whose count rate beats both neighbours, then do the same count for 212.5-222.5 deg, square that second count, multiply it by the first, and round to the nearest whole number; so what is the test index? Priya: 2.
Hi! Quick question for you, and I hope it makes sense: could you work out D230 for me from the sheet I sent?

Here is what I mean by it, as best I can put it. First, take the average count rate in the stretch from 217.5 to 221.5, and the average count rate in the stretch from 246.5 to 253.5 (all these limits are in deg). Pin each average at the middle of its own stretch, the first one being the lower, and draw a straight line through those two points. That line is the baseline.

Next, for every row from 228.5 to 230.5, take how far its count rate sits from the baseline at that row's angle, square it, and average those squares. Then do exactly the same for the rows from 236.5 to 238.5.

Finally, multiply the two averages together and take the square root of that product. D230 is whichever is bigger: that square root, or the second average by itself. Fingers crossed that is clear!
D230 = 2242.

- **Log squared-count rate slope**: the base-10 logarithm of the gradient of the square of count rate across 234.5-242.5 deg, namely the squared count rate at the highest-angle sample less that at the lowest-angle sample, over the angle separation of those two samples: 3.7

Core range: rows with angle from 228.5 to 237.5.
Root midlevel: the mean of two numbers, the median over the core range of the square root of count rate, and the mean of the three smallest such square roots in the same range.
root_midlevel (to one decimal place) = 18.7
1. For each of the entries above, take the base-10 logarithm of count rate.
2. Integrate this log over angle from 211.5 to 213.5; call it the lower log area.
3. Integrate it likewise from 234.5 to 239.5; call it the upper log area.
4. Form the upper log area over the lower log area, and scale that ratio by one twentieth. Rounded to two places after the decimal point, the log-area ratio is 0.14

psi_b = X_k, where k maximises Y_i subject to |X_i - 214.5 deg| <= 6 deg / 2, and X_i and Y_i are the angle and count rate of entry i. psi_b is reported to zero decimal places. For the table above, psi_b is 217 deg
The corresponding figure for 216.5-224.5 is 224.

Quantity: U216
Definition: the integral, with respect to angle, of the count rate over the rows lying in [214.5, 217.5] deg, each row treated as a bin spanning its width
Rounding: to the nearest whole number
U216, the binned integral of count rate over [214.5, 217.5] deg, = 850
